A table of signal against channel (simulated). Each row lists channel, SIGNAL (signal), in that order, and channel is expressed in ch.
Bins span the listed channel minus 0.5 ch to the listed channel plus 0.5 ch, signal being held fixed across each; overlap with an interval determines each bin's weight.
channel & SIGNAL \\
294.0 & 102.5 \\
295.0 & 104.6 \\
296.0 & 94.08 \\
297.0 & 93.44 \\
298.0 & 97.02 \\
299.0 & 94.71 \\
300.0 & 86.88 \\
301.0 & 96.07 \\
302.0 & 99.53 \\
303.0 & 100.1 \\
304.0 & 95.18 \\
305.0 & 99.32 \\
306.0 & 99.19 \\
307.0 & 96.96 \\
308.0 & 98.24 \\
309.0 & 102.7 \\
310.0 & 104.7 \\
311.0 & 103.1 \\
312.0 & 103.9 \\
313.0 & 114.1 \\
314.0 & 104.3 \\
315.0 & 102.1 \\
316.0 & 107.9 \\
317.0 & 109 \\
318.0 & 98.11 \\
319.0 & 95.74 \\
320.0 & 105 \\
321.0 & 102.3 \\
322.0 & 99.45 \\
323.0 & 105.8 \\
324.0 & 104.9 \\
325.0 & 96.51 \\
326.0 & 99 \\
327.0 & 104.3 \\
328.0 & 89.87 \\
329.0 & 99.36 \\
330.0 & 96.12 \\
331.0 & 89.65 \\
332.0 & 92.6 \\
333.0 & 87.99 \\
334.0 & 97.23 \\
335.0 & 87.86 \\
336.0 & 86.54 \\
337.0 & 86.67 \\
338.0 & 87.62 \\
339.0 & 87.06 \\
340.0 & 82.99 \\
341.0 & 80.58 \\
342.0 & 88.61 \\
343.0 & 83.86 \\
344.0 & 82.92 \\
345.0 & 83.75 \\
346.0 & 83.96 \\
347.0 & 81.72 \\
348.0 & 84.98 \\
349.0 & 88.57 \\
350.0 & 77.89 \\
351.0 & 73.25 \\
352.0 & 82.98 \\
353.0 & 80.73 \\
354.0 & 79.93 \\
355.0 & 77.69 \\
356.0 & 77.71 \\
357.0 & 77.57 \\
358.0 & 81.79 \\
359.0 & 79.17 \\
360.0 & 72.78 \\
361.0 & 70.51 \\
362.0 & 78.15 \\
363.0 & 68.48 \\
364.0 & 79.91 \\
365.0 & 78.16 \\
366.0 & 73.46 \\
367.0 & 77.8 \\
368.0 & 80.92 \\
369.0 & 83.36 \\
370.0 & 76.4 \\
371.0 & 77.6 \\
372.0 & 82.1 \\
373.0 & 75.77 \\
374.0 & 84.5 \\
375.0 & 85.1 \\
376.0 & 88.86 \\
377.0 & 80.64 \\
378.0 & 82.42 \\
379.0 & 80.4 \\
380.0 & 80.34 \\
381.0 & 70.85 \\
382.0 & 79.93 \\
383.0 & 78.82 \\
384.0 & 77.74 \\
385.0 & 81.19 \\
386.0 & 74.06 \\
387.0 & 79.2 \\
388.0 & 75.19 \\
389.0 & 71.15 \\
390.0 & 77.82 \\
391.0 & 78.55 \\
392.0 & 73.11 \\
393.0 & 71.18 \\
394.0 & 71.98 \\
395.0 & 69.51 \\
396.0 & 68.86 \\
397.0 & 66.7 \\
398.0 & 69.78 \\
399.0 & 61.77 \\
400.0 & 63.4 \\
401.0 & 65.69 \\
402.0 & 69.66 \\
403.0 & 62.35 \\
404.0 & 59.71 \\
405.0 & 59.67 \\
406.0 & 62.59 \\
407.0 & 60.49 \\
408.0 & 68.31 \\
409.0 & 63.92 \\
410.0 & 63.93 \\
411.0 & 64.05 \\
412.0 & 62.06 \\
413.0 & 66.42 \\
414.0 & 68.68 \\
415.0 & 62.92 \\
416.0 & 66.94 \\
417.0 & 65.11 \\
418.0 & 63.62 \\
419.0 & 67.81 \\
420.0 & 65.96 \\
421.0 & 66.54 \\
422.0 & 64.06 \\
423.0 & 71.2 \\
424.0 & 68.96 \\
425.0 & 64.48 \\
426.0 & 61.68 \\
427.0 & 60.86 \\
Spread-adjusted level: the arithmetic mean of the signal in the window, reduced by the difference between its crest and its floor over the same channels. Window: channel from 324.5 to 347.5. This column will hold 65.7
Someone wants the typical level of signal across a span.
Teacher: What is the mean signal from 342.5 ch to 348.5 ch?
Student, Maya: 84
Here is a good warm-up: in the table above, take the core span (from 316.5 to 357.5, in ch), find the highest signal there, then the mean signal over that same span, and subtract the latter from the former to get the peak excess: 19.3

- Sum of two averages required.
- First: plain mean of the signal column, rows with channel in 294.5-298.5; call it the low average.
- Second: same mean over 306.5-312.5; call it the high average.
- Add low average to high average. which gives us 199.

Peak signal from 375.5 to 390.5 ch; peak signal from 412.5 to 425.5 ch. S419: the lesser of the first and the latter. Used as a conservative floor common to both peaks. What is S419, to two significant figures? 71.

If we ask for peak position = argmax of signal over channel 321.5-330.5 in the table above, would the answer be 323.0 ch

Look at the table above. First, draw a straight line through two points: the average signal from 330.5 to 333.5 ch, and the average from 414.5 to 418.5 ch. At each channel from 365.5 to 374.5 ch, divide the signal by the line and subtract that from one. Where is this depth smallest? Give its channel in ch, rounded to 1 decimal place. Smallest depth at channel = 374.0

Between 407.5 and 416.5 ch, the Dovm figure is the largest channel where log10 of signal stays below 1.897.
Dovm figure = 416.0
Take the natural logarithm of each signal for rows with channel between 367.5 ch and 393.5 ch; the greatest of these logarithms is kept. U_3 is 4.49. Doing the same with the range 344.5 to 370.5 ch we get 4.48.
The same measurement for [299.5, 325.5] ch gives 4.74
